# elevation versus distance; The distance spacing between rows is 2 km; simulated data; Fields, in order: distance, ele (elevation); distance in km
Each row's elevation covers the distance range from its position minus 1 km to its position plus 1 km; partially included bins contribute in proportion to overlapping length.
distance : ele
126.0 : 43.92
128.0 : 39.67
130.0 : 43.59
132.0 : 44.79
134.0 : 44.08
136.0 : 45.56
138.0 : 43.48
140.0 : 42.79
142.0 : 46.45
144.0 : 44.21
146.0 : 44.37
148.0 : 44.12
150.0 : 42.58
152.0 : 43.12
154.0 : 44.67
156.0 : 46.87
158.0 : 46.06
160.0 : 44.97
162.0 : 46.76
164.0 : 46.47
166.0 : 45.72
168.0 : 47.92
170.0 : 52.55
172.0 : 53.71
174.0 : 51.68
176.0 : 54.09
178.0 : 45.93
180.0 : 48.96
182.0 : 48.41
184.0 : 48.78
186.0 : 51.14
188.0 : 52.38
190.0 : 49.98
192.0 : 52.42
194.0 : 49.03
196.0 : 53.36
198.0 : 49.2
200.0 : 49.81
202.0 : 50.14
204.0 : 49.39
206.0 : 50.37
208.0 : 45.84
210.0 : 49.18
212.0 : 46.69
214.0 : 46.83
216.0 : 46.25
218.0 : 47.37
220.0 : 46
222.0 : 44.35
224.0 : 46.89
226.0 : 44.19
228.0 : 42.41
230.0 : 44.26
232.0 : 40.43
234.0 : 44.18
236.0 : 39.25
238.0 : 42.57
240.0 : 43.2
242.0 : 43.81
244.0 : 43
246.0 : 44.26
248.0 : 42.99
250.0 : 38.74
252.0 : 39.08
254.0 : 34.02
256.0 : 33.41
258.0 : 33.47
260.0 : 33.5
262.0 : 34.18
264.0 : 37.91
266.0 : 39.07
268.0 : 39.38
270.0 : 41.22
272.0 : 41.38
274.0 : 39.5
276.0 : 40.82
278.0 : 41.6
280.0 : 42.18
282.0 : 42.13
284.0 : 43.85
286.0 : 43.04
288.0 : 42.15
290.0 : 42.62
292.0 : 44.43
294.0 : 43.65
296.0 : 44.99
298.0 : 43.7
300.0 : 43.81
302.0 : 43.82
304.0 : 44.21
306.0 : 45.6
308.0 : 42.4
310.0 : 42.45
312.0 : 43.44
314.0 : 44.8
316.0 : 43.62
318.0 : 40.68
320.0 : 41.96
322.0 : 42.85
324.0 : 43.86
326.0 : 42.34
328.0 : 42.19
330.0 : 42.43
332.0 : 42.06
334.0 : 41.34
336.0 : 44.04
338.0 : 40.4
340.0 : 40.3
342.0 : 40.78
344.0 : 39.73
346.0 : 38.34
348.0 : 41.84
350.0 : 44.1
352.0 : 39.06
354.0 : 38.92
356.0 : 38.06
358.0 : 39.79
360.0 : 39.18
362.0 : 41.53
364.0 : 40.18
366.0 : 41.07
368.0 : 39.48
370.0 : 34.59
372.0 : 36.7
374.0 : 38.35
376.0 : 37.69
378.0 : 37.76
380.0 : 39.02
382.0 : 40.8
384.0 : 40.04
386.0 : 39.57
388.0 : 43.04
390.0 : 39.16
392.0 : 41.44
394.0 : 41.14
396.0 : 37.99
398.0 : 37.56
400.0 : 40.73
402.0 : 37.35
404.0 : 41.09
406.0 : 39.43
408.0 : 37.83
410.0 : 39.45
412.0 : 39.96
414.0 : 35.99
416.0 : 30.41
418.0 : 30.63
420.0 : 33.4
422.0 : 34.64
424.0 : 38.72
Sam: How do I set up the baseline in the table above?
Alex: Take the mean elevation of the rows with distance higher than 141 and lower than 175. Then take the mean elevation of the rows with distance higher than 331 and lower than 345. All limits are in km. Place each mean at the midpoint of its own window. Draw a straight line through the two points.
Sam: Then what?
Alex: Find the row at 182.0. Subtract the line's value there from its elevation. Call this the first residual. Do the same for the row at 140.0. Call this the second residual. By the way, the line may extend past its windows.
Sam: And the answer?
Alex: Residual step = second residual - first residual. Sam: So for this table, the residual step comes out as -7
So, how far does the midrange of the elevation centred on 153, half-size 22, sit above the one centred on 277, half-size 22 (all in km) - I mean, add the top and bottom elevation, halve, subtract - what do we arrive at 8.9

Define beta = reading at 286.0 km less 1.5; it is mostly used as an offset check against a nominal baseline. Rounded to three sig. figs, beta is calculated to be 41.5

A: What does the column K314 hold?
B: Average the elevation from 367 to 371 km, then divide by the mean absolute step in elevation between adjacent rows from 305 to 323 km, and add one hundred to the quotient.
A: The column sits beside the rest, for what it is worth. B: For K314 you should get 125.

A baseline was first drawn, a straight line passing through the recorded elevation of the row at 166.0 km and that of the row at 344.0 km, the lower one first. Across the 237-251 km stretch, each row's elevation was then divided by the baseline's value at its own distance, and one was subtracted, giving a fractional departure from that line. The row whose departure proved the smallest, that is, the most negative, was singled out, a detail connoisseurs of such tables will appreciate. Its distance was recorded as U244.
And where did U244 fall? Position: 250.0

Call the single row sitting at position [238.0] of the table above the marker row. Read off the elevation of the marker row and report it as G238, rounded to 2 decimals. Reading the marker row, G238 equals 42.57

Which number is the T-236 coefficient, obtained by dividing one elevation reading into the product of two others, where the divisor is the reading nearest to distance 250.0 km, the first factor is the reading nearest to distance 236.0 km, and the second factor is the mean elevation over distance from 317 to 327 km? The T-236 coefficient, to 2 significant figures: 43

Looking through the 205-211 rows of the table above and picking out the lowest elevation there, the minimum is 45.84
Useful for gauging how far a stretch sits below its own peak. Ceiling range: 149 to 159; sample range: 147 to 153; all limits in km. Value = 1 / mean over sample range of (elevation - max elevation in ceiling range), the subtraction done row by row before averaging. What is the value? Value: -0.28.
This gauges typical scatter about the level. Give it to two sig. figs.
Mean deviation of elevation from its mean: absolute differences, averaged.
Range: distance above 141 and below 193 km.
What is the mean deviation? 2.9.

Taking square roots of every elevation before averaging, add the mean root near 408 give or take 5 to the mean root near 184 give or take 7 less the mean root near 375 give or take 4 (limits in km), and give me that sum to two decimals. 7.18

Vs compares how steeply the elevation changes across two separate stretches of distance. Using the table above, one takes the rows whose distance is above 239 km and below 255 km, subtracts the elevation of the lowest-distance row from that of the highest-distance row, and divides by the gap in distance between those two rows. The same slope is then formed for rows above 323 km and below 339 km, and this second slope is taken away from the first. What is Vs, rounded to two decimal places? -0.41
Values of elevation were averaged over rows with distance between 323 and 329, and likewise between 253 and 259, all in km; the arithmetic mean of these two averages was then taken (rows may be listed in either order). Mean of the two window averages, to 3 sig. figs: 38.2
